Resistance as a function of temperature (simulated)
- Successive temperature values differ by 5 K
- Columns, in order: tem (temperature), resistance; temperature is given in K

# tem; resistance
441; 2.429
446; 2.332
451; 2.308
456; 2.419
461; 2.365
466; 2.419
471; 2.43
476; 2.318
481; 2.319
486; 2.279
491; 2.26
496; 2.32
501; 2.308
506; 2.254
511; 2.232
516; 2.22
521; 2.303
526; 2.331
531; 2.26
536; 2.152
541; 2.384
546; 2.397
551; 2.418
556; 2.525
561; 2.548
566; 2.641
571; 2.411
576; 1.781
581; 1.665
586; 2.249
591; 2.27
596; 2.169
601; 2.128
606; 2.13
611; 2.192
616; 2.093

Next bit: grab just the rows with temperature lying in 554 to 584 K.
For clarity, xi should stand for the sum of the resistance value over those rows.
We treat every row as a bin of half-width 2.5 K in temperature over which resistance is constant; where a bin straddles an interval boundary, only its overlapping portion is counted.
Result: 14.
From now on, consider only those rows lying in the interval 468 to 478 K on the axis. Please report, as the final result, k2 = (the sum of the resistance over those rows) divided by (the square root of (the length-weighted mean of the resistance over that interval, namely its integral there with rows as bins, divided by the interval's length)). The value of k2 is 3.08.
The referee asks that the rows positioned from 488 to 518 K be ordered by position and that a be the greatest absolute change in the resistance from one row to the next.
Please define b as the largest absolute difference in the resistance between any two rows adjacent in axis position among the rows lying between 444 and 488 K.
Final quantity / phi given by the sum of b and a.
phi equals 0.17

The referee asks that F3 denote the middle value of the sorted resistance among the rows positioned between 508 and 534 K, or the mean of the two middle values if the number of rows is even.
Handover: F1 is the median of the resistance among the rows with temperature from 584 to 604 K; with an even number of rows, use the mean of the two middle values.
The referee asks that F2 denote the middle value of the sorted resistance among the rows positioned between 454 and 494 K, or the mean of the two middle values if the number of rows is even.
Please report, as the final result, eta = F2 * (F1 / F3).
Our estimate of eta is 2.29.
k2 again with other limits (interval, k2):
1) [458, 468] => 3.09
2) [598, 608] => 2.92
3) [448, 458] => 3.08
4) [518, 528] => 3.05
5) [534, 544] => 3.00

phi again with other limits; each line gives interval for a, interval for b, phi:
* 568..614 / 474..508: 0.69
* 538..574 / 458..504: 0.34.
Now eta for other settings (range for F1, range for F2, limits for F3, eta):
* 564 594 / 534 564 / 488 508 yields 2.38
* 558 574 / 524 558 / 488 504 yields 2.63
